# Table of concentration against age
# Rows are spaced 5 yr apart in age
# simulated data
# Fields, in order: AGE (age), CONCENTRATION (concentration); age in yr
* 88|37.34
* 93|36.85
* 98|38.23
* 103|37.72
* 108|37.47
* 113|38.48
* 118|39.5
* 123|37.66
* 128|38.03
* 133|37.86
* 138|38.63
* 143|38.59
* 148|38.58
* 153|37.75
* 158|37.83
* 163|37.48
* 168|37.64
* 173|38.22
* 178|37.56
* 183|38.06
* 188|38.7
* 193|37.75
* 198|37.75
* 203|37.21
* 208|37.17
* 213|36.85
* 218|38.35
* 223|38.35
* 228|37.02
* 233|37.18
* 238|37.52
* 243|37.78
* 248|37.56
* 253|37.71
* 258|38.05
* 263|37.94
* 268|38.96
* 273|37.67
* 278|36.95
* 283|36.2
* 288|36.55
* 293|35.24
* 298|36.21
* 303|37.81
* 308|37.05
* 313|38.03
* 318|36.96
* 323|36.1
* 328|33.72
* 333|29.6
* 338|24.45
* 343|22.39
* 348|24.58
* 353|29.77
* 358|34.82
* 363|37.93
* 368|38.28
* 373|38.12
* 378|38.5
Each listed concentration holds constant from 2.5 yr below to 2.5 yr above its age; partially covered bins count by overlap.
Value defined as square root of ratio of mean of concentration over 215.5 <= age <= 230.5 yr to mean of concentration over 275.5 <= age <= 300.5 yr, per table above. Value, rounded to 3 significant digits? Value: 1.02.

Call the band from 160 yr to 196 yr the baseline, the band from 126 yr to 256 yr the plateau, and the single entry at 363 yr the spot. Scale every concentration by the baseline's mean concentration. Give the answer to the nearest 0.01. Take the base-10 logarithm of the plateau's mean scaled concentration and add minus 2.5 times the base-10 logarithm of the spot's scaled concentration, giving 0.00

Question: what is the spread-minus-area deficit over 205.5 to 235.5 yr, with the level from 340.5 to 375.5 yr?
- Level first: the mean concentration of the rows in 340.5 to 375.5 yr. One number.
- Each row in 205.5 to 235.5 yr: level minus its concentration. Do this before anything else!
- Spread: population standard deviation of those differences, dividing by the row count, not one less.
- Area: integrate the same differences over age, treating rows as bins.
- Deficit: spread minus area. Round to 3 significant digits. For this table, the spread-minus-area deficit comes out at 157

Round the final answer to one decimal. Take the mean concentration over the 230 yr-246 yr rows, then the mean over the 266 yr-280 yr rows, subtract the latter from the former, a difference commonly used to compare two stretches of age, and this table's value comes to -0.4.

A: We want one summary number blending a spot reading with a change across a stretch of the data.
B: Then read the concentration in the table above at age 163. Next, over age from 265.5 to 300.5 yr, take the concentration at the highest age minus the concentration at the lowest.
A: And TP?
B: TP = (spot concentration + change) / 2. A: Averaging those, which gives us 17.4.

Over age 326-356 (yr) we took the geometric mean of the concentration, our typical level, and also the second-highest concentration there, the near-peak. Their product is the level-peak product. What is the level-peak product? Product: 808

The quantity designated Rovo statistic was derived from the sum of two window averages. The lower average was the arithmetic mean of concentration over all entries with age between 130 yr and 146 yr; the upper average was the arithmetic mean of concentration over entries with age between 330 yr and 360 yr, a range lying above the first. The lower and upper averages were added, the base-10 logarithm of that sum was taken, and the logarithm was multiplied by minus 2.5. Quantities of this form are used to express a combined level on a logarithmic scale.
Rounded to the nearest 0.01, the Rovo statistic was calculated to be -4.55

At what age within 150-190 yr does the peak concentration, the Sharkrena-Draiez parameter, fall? 188 yr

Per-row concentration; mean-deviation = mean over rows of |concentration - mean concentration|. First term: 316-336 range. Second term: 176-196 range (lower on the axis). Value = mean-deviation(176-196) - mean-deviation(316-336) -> -2.1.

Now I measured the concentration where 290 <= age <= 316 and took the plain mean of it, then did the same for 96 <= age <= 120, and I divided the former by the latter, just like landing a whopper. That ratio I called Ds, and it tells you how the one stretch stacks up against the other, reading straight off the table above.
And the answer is 0.96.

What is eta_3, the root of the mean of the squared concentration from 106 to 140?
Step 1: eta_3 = 38.2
